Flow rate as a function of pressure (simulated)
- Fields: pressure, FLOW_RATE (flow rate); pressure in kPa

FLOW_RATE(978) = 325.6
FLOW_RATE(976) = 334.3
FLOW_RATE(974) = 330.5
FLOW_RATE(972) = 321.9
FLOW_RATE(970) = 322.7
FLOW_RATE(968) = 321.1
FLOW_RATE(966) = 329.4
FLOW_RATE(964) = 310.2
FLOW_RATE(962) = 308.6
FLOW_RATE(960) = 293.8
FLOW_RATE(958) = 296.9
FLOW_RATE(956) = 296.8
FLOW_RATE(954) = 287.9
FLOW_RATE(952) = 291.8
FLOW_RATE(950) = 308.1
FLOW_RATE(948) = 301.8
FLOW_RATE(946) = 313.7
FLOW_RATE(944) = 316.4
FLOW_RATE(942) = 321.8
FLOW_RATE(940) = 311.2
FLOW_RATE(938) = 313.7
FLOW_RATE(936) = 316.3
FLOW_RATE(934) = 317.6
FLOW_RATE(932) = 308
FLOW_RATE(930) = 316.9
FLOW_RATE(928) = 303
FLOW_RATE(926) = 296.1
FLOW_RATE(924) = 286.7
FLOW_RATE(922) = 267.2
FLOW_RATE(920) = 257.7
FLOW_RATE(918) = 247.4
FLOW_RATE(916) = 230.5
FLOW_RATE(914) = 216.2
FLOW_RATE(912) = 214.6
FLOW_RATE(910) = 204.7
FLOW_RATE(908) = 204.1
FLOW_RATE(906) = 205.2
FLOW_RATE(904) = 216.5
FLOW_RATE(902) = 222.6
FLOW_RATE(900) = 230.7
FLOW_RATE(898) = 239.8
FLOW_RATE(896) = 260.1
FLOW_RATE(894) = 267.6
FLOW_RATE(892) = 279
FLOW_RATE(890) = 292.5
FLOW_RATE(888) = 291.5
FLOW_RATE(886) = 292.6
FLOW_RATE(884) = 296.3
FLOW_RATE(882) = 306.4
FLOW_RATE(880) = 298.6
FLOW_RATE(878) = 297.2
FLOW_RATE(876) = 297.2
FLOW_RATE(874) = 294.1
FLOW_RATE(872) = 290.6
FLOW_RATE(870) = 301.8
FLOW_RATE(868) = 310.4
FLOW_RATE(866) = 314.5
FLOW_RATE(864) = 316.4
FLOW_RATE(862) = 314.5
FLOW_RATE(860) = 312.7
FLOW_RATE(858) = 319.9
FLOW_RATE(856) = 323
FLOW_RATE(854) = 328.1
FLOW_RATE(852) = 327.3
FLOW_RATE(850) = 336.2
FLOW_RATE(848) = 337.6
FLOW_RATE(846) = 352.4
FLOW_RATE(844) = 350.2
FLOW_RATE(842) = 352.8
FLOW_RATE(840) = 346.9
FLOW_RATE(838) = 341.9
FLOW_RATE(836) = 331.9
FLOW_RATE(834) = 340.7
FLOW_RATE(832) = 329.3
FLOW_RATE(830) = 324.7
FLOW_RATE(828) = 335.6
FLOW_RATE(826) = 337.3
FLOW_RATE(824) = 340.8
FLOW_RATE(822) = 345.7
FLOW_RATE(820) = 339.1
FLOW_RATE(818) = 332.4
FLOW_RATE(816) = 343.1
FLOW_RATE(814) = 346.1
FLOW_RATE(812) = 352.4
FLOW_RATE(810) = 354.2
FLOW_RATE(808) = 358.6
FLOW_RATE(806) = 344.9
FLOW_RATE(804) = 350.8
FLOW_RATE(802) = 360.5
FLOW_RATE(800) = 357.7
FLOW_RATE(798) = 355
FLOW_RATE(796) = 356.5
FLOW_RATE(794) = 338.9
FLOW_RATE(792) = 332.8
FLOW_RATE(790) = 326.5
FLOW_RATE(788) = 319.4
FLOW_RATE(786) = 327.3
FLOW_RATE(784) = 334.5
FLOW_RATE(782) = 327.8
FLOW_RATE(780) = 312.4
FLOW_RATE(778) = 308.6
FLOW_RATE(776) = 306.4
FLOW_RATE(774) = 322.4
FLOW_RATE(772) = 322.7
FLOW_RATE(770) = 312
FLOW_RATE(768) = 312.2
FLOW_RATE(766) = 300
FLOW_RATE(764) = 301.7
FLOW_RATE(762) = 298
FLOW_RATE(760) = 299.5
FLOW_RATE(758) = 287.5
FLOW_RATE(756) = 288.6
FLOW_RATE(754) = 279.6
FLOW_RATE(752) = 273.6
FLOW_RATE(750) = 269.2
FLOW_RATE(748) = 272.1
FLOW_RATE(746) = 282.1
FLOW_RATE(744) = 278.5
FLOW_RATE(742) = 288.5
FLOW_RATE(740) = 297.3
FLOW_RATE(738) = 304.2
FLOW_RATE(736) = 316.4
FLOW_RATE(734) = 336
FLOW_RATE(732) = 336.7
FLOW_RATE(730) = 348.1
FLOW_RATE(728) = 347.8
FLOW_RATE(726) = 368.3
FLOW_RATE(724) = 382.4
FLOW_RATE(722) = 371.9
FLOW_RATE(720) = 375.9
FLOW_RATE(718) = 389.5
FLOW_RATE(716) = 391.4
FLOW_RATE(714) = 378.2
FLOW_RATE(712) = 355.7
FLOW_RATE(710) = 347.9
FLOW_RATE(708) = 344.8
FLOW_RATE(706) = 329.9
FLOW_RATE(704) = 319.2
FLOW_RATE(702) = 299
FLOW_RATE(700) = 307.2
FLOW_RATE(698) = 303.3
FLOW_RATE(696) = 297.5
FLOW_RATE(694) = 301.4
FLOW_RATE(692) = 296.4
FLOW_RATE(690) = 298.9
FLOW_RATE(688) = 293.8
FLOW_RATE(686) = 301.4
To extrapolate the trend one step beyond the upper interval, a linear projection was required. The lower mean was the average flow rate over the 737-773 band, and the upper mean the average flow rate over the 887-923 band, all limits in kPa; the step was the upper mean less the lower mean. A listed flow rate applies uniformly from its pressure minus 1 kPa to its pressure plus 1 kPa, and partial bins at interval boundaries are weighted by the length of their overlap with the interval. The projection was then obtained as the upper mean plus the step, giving 190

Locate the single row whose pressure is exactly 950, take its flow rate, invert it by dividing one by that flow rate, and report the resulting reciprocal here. 0.0032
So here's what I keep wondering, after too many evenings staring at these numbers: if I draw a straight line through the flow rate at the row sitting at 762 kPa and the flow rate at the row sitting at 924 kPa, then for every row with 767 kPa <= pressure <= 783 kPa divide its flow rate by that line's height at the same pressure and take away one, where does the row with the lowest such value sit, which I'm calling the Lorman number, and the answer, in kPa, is 776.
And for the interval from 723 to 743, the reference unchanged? 742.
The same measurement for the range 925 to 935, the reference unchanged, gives 926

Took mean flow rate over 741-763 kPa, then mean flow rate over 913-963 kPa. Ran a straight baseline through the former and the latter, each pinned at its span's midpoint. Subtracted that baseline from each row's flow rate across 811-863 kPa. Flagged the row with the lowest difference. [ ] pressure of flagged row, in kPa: 860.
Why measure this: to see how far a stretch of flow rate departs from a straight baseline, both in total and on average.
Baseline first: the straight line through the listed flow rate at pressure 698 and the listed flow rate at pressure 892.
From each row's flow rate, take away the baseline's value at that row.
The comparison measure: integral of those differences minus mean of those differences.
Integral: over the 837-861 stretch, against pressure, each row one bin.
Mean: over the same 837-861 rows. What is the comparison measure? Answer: 1181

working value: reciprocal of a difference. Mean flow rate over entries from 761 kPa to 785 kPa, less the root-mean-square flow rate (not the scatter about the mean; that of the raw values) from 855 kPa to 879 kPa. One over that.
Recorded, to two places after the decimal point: 0.19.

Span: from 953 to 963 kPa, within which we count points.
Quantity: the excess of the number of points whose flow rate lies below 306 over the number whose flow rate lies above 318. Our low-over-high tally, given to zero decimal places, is 4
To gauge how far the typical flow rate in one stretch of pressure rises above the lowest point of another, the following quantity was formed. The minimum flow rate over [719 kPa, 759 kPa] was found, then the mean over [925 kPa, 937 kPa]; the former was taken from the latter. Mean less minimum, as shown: 40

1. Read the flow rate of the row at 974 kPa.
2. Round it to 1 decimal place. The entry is 330.5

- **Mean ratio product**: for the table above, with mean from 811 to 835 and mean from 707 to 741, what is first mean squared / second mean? 326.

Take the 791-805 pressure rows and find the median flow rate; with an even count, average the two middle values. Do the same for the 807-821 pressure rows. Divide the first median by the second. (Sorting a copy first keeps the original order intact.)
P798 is 1.03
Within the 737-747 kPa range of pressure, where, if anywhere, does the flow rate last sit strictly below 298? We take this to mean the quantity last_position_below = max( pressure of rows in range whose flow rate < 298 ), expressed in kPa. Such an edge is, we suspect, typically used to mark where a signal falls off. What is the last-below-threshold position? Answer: 746 kPa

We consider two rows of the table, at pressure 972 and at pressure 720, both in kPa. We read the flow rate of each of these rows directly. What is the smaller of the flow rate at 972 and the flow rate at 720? 322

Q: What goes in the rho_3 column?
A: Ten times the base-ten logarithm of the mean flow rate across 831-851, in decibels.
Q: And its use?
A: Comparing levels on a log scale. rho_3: 25.3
